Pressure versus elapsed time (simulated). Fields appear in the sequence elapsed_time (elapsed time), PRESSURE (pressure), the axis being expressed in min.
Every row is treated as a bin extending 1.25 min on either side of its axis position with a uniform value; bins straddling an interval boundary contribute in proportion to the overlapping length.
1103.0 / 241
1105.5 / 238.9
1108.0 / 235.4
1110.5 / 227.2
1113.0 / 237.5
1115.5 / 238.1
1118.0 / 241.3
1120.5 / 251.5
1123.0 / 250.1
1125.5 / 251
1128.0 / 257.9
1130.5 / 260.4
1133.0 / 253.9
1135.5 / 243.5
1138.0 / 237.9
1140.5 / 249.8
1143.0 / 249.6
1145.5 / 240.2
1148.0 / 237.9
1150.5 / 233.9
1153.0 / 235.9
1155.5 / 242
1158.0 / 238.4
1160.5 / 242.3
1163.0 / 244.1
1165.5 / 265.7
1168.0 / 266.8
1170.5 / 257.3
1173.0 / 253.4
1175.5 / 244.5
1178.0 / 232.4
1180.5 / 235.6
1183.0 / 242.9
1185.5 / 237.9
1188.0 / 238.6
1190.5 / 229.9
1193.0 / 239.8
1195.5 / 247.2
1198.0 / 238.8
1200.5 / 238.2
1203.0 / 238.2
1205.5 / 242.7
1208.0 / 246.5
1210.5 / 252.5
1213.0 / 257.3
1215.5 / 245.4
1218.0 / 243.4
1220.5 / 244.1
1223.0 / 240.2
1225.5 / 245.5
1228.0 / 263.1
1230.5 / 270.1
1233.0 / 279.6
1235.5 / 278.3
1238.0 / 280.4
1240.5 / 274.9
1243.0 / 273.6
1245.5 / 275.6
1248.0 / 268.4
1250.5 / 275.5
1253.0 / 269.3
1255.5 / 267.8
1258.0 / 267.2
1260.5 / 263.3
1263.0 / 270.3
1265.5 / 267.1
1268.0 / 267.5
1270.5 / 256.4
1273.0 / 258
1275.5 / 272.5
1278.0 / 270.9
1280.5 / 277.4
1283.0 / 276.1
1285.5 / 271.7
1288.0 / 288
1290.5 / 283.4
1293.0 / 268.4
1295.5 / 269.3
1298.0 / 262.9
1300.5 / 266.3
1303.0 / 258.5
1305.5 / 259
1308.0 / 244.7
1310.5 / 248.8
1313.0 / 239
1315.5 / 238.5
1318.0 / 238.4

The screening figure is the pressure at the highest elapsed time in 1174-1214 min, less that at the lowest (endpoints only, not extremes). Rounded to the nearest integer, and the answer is 13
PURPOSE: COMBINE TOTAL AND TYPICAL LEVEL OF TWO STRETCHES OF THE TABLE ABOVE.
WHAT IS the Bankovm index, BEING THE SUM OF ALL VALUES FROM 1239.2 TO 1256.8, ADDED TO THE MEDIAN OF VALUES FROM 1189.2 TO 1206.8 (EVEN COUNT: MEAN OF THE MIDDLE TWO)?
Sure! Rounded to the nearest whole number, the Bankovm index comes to 2144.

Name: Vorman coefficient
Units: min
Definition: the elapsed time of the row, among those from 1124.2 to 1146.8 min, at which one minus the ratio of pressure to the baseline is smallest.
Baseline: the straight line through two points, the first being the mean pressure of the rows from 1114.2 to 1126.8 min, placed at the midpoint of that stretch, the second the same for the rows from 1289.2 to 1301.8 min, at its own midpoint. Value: 1130.5 min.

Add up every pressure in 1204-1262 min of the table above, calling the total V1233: 6025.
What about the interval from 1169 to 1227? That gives 5592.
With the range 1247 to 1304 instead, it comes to 6196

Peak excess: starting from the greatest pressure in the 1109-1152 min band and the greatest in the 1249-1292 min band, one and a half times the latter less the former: 172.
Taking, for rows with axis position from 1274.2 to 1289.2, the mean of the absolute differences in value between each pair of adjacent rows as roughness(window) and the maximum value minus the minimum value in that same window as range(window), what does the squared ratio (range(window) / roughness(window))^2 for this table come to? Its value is 8.1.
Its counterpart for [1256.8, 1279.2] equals 8.8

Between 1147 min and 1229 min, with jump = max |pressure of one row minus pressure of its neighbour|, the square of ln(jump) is 9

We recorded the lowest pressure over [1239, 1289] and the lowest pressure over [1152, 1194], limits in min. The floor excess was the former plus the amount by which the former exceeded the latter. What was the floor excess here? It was 283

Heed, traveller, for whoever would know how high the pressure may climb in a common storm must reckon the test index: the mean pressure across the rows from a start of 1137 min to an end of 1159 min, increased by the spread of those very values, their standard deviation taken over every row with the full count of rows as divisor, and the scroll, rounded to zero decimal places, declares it 246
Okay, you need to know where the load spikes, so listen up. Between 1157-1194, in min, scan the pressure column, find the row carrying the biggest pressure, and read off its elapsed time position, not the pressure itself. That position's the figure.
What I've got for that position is 1168.0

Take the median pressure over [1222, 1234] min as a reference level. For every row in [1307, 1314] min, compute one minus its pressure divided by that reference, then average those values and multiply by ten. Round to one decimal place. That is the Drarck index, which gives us 0.7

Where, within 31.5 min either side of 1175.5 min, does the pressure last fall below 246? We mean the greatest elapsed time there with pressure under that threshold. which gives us 1205.5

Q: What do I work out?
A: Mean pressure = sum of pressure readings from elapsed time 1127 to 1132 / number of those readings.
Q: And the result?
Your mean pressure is 259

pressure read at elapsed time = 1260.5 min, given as 263.3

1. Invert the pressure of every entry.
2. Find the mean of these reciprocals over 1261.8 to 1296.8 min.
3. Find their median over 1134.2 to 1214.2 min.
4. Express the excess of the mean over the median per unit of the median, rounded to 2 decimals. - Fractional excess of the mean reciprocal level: -0.11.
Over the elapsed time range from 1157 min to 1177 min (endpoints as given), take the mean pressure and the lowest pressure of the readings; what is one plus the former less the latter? 14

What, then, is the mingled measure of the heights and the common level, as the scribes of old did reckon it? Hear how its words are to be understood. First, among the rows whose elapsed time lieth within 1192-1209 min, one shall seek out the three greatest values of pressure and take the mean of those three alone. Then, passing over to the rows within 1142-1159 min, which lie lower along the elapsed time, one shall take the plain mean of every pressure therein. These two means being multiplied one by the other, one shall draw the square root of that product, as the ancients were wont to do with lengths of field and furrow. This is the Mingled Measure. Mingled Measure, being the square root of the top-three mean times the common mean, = 243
